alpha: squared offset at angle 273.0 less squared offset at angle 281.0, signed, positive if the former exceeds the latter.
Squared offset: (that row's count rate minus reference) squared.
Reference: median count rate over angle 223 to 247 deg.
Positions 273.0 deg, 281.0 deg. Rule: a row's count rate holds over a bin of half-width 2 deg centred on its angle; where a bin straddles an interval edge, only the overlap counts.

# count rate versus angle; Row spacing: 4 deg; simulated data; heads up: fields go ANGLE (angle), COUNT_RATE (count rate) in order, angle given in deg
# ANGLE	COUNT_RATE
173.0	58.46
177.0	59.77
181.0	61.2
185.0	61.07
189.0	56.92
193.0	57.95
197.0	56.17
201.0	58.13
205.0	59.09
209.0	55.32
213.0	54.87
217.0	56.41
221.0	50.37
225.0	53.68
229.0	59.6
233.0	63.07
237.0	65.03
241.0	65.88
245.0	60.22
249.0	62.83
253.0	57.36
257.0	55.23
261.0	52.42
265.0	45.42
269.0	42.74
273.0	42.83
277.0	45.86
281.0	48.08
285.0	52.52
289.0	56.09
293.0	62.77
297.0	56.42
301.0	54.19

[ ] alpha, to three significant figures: 170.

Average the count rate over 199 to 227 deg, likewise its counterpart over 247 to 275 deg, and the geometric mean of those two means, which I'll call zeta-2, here 53.3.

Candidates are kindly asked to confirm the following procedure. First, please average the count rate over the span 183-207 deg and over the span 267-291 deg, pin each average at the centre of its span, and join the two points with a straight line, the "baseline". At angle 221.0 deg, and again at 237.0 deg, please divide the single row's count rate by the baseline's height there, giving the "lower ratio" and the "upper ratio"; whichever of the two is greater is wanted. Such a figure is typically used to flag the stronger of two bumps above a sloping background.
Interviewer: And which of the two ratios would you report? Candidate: 1.22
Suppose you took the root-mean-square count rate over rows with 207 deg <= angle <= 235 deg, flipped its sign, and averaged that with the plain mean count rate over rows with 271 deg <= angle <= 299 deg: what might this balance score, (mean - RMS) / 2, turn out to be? -2.1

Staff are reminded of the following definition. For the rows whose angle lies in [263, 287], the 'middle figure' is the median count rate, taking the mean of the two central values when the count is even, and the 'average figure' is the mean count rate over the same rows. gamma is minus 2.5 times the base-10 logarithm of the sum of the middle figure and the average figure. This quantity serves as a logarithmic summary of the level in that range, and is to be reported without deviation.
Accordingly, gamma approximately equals -4.91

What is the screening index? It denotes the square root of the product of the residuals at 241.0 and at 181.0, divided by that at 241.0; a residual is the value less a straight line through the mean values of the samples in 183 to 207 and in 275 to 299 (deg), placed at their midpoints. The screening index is 0.5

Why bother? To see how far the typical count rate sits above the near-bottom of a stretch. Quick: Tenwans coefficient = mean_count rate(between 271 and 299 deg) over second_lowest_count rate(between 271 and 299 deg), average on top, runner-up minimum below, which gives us 1.14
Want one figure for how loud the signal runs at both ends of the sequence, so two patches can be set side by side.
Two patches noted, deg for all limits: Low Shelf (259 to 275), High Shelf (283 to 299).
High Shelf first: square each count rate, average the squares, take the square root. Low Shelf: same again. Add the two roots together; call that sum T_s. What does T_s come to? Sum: 103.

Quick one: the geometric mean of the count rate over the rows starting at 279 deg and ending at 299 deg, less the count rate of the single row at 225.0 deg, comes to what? 1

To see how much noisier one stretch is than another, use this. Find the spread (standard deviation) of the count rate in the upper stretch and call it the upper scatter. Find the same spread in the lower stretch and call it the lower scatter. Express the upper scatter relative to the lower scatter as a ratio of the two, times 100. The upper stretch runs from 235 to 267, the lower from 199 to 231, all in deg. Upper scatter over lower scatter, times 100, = 226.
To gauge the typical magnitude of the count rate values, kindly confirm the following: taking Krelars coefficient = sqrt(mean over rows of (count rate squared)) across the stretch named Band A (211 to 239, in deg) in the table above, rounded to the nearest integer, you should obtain 58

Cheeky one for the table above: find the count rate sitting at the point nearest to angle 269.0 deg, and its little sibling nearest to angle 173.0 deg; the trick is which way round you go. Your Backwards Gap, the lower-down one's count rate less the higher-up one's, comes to 16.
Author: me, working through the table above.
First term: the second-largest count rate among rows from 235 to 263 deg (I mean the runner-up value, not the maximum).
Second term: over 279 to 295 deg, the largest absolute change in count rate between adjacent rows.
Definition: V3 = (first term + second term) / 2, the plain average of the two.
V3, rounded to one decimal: 35.9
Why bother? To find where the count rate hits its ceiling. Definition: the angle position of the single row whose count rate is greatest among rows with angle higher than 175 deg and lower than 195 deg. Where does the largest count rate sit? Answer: 181.0 deg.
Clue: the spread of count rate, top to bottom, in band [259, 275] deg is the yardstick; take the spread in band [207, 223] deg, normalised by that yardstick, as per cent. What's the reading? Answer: 62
